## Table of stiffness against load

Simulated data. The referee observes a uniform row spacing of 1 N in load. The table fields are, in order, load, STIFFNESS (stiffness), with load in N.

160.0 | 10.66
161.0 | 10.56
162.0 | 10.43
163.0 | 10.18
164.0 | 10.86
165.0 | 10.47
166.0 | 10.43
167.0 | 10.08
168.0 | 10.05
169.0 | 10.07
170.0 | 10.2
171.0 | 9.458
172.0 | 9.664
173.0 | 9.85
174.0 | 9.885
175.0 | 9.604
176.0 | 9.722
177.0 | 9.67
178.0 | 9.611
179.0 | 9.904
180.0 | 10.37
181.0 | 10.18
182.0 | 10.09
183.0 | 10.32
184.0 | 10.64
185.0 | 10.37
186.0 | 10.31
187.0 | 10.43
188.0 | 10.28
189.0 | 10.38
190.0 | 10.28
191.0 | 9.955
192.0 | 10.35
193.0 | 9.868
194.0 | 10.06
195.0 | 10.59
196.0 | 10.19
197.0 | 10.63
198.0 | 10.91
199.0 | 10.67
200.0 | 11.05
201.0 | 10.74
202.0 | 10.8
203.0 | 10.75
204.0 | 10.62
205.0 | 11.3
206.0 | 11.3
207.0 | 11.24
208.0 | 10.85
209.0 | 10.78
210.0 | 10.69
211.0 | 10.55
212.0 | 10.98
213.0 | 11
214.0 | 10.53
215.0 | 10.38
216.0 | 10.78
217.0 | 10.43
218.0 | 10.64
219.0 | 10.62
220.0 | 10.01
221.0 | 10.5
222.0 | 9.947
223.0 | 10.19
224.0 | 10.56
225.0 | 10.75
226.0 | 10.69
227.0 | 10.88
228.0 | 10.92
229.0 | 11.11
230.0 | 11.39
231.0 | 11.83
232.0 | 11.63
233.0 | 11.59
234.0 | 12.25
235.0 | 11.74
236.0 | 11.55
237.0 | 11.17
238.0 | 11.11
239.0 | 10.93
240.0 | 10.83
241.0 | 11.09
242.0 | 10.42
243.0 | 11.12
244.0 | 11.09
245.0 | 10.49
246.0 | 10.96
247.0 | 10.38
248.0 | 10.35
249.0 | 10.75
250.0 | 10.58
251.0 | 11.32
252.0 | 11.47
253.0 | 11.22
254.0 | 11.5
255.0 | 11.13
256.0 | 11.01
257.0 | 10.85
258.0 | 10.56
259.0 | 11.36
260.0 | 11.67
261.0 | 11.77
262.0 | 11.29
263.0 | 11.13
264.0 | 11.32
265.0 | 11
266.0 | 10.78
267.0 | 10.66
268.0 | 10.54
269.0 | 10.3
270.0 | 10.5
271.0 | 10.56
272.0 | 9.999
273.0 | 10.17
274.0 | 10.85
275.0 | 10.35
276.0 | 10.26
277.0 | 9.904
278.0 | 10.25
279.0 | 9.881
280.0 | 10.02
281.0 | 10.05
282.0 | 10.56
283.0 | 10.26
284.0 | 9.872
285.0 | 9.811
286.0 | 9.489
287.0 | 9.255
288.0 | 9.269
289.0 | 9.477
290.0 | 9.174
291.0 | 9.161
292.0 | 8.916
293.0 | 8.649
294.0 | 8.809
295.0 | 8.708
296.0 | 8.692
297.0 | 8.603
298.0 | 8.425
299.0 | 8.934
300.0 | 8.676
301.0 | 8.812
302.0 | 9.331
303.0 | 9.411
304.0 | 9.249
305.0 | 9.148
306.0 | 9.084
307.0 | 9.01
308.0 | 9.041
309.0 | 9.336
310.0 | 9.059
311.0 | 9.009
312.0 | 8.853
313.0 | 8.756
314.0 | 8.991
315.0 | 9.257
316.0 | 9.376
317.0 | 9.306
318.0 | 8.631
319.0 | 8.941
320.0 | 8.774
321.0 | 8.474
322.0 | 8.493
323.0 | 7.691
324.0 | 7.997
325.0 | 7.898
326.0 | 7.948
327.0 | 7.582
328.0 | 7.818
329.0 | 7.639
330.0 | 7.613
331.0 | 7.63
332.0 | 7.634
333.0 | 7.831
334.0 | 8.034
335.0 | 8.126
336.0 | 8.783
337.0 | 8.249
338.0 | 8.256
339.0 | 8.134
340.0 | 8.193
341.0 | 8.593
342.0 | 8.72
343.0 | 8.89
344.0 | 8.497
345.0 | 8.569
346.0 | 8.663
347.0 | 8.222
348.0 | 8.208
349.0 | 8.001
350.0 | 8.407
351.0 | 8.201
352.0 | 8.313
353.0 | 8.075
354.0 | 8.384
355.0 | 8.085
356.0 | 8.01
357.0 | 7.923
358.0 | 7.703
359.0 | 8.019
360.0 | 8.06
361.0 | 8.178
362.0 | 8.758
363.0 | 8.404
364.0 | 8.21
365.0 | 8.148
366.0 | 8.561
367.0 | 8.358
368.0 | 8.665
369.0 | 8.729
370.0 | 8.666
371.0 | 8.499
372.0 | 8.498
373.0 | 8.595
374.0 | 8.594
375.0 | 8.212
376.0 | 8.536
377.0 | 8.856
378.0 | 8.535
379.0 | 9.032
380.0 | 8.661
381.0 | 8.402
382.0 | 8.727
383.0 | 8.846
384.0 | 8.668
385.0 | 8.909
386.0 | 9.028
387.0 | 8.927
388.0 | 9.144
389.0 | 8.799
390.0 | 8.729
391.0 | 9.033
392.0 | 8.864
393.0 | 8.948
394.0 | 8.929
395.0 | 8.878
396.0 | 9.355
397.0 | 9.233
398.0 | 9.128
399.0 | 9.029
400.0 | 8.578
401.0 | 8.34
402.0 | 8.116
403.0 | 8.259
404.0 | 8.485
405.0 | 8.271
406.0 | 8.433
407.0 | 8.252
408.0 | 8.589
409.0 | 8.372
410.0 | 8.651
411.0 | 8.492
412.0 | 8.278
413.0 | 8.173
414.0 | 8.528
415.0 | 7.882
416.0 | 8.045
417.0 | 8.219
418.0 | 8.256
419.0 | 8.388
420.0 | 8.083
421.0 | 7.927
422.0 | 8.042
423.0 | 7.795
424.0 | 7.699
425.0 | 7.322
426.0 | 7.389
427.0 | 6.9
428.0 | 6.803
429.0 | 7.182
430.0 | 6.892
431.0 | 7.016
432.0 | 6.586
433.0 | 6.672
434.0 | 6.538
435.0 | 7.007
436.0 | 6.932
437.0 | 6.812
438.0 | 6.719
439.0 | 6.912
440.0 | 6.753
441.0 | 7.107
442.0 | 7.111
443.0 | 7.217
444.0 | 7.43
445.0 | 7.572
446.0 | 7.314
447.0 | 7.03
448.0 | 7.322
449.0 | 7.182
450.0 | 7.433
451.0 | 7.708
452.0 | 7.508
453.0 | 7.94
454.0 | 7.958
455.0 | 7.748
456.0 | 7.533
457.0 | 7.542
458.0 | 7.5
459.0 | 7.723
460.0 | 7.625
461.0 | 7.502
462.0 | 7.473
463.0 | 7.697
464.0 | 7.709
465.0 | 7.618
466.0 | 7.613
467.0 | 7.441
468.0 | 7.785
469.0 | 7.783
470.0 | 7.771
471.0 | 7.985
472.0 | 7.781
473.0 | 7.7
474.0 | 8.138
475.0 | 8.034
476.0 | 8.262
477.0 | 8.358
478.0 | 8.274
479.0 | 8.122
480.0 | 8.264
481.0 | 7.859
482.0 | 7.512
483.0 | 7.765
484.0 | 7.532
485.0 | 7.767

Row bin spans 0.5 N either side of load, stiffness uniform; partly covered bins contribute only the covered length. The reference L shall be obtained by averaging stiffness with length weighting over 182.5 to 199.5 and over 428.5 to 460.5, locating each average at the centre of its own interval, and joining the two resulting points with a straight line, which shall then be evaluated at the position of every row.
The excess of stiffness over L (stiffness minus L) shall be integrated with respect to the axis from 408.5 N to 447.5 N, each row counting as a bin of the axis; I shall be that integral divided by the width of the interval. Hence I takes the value 0.0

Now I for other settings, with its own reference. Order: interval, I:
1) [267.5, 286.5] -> 0.9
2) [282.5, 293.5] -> 0.2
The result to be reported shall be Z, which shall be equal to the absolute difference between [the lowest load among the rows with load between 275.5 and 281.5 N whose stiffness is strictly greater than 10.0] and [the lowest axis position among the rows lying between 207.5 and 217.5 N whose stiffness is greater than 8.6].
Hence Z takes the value 68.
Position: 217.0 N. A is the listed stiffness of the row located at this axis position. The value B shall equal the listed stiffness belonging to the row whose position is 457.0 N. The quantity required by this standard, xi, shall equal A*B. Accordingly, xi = 79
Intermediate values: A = 10.43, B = 7.542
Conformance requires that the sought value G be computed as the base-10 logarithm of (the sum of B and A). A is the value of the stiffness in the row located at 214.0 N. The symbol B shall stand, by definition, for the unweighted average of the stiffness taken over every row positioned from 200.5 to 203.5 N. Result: 1.33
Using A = 10.53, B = 10.8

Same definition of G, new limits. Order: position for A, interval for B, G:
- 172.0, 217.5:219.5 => 1.31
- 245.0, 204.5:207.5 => 1.34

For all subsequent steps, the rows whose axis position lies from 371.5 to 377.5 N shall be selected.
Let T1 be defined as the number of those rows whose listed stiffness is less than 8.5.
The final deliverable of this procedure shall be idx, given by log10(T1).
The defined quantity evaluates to 0.30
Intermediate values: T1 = 2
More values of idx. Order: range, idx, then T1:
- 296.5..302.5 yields 0.00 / 1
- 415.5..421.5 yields 0.78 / 6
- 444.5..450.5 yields 0.78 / 6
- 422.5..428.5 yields 0.78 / 6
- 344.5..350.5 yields 0.60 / 4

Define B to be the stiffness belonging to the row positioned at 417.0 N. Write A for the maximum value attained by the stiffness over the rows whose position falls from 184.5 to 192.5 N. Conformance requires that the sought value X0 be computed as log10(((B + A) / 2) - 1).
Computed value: 0.92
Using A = 10.43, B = 8.219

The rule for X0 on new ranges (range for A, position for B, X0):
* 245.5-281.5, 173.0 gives 0.99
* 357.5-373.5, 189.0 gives 0.93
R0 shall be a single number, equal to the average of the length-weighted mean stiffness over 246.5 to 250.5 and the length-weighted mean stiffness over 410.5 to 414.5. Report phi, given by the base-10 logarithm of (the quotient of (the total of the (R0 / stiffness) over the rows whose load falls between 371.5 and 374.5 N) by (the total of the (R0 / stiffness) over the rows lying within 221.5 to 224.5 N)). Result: 0.08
